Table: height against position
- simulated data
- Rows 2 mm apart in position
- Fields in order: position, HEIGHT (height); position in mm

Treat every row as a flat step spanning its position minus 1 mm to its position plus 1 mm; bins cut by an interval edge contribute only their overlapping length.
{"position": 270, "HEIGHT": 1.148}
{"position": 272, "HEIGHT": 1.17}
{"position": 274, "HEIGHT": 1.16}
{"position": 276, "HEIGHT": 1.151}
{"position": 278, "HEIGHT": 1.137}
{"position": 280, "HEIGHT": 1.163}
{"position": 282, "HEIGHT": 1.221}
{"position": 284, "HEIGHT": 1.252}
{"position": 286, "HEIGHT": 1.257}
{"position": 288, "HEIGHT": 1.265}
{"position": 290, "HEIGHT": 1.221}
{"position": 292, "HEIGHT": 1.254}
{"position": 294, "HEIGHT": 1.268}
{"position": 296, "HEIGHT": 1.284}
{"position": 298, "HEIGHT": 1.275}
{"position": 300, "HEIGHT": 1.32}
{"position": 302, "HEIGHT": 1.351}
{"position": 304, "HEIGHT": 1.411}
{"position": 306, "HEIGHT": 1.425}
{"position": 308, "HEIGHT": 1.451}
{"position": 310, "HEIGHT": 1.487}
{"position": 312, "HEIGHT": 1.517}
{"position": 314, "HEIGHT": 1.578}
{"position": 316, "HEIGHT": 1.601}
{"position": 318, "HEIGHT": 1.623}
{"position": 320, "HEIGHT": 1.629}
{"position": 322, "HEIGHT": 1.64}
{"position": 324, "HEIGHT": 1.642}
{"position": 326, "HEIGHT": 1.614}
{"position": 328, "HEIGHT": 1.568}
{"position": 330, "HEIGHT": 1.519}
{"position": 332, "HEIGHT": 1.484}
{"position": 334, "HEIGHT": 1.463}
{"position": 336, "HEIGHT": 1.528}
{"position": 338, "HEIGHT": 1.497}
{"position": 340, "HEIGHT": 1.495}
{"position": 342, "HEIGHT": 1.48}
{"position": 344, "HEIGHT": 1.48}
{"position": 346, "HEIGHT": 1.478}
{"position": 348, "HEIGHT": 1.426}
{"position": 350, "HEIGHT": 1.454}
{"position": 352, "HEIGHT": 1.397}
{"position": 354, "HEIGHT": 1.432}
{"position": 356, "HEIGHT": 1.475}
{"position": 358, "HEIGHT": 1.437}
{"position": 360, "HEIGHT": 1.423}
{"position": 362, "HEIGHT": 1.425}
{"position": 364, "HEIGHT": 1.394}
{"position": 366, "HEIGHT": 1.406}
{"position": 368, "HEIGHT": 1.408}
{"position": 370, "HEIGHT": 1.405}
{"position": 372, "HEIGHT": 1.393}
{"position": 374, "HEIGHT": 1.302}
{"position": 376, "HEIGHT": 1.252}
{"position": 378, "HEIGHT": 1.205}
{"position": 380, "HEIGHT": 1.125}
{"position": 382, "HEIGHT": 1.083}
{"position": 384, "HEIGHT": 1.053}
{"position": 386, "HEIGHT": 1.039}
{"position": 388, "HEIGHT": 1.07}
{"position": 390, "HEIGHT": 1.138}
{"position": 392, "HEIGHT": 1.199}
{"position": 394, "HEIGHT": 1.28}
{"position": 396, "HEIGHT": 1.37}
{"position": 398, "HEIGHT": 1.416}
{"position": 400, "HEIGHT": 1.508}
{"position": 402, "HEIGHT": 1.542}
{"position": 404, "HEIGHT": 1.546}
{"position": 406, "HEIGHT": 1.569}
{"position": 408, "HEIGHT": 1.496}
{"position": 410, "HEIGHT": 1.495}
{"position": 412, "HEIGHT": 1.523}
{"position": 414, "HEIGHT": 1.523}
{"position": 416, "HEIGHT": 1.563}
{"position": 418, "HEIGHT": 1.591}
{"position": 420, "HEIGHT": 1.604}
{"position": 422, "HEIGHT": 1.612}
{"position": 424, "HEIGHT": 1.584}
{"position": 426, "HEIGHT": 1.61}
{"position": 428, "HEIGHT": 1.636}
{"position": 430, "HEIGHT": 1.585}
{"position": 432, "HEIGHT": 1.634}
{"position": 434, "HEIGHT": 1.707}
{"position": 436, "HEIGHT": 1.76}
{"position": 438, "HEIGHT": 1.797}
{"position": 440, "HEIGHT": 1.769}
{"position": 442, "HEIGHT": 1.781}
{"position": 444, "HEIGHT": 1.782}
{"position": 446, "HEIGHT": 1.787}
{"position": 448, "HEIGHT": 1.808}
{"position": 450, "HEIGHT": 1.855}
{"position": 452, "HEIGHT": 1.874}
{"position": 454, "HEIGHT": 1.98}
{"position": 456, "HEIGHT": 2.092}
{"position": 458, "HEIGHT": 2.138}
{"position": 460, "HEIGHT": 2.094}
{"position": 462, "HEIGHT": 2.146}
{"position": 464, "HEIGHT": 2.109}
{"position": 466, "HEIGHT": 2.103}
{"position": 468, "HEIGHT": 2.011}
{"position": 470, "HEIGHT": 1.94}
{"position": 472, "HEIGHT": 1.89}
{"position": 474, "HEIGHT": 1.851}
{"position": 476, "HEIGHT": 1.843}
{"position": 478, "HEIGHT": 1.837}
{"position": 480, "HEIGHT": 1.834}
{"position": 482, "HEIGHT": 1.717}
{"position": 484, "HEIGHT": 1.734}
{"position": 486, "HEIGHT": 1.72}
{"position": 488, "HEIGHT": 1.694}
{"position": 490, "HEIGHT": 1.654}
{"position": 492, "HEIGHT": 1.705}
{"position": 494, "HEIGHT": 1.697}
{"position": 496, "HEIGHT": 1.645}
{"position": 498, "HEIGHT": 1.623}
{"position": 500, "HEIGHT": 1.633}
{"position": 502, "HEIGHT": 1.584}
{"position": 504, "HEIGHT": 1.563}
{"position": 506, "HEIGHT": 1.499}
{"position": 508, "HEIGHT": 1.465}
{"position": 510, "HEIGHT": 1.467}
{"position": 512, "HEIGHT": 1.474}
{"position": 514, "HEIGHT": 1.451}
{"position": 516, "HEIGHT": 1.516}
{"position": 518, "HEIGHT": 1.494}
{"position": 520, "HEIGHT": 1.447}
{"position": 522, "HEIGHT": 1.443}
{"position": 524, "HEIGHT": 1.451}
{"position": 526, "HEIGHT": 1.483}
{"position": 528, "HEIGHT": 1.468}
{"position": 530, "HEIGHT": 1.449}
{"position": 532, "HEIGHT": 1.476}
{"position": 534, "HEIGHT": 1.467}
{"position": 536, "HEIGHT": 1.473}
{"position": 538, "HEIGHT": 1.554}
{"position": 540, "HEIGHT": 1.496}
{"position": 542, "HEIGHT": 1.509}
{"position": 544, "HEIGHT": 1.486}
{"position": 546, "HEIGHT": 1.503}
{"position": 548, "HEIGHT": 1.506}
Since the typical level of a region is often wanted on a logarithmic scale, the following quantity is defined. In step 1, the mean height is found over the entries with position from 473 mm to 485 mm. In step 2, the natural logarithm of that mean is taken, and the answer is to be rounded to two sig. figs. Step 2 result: 0.59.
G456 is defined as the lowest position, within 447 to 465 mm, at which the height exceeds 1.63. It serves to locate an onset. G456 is 448 mm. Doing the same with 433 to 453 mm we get 434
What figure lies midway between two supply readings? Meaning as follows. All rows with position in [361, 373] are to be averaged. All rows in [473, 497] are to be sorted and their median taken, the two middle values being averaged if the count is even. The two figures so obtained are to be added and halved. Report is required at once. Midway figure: 1.56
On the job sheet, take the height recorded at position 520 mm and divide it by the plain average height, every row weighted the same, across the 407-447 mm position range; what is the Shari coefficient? 0.88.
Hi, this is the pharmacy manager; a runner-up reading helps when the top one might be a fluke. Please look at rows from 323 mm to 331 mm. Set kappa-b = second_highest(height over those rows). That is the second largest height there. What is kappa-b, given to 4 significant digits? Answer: 1.614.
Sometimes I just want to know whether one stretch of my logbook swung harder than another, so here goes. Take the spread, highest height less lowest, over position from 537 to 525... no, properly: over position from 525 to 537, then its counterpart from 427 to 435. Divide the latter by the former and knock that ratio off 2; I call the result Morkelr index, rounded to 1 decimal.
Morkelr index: -1.6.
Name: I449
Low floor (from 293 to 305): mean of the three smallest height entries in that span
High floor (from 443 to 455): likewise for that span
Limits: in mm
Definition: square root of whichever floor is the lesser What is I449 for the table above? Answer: 1.13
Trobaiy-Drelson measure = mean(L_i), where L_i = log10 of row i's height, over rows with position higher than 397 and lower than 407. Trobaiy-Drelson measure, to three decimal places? 0.180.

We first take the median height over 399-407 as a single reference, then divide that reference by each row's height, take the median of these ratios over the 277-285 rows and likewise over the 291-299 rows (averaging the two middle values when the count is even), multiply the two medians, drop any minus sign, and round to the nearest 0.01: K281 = 1.57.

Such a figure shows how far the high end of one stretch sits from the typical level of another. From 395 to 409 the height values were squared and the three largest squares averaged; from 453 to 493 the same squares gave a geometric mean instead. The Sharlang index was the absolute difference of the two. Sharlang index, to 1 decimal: 1.2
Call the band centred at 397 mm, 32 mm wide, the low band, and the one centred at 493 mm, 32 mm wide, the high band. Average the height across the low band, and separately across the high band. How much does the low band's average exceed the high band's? -0.33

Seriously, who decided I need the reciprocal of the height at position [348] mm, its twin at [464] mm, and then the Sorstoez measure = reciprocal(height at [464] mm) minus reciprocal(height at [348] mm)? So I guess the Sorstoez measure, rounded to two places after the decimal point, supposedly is -0.23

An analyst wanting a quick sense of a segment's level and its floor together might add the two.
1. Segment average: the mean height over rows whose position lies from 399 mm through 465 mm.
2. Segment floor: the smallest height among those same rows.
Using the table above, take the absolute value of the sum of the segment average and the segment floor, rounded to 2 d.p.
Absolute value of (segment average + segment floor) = 3.23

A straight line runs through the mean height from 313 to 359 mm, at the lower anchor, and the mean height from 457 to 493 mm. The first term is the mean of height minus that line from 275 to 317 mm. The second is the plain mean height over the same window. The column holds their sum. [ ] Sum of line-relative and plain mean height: 1.24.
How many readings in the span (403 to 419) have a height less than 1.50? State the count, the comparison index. 2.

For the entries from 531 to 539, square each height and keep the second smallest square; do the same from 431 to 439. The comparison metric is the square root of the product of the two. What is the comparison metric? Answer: 2.5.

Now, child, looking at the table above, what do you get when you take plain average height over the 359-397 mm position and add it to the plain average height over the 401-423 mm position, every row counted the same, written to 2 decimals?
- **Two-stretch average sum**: 2.81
